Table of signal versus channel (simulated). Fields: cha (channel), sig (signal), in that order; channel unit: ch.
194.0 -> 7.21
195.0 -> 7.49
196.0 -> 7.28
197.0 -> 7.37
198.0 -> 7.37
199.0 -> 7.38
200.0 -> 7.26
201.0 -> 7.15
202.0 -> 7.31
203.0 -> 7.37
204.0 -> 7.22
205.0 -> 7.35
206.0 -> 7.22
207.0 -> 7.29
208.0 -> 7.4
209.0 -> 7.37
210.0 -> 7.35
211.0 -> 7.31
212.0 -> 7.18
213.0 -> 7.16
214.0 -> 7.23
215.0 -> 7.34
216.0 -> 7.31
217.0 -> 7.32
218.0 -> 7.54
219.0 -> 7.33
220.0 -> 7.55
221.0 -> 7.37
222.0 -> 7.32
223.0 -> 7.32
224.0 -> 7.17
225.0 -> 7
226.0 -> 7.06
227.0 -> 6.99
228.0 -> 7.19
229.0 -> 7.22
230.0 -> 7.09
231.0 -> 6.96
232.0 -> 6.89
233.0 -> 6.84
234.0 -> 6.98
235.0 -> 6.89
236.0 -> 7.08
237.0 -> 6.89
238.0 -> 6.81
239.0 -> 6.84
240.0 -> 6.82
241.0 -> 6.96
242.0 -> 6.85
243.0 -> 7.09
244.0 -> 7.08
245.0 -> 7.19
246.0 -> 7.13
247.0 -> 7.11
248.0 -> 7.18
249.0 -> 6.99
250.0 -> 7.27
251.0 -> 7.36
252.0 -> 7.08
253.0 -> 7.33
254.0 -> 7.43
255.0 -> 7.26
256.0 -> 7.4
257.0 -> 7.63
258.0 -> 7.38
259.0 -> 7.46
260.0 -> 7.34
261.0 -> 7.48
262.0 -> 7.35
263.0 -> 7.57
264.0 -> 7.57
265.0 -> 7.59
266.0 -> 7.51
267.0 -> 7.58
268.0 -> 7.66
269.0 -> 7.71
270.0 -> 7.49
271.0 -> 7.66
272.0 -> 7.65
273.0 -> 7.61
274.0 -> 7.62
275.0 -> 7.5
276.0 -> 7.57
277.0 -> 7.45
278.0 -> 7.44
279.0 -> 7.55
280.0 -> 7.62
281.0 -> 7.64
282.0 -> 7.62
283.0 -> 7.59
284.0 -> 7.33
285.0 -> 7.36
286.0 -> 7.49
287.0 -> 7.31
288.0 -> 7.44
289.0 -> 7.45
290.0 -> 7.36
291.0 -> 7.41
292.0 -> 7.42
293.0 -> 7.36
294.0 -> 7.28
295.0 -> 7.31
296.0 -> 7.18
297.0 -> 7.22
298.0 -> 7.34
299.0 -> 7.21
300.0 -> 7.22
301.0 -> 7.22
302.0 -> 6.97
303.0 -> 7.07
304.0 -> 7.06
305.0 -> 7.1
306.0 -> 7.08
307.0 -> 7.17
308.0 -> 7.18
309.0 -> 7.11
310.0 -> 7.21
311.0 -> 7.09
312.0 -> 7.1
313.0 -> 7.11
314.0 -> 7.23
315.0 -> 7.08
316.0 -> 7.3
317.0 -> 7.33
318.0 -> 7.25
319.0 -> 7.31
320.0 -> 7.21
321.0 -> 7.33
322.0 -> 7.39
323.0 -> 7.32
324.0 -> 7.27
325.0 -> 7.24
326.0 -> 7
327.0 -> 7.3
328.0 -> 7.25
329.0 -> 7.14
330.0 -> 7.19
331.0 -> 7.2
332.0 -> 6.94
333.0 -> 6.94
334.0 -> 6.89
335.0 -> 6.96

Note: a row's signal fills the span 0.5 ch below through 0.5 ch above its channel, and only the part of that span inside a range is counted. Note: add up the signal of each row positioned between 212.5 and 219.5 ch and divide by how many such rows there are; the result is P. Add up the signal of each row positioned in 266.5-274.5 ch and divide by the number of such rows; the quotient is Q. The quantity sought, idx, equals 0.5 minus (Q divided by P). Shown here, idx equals -0.542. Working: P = 7.32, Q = 7.6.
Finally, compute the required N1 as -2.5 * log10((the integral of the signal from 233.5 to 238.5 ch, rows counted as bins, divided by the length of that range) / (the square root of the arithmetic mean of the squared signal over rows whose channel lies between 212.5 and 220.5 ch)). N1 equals 0.064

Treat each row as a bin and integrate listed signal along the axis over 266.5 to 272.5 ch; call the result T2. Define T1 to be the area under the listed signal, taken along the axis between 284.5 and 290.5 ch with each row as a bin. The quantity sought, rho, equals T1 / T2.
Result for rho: 0.97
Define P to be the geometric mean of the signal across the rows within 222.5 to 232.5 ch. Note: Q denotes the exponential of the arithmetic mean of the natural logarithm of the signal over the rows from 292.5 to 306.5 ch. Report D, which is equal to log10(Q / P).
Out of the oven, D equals 0.006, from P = 7.1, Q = 7.19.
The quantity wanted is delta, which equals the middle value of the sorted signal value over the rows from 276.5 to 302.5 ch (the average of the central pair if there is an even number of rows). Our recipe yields 7.36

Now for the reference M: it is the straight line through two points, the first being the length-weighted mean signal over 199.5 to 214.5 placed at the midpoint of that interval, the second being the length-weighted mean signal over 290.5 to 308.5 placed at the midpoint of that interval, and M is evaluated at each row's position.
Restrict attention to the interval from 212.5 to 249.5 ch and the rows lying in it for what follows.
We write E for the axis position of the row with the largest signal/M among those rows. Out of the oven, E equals 220.0 ch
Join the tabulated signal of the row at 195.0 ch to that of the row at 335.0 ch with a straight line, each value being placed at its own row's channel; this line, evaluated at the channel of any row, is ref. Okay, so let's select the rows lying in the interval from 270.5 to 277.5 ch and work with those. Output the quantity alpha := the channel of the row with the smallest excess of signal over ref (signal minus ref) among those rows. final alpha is 277.0 ch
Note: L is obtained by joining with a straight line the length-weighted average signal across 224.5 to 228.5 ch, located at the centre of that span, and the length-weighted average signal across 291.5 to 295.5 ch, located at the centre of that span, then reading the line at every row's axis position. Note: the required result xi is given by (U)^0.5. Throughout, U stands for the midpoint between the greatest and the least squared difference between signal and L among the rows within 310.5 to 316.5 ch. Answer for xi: 0.27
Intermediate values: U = 0.072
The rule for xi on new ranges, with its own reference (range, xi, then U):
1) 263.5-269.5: 0.39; 0.151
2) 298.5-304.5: 0.31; 0.095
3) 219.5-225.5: 0.37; 0.135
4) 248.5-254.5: 0.19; 0.036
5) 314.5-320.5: 0.26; 0.069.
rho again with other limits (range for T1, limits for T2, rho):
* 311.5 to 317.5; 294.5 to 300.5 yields 0.99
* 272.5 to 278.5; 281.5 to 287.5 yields 1.01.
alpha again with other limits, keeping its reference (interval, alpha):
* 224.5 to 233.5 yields 233.0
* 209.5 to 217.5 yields 213.0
